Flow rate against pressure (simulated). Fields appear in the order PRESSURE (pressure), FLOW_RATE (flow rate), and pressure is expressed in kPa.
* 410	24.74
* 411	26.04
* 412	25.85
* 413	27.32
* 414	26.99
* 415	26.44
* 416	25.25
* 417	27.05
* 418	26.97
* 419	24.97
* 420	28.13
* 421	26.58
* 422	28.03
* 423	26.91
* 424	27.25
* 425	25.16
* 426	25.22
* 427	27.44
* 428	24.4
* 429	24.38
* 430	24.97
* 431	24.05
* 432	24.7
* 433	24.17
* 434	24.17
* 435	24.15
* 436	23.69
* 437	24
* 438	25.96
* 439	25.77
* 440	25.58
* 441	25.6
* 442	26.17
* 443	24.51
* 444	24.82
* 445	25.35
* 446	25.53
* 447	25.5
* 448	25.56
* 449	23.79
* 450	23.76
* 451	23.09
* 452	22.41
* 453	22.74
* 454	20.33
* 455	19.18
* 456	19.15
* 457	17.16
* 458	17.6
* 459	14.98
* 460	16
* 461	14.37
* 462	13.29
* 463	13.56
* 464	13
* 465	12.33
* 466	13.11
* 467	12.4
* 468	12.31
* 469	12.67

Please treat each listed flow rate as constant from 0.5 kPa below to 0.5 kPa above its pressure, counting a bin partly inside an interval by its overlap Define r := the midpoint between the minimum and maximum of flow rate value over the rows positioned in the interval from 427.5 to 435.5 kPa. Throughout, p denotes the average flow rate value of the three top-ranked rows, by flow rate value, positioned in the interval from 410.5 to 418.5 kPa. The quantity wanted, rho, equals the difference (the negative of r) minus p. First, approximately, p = 27.1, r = 25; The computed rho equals -51.6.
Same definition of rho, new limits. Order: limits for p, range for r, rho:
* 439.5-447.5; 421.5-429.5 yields -52.0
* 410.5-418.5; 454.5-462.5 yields -43.4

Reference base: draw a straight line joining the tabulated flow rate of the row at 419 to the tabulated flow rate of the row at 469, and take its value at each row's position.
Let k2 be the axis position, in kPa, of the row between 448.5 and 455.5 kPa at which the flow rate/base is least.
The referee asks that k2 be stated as 455 kPa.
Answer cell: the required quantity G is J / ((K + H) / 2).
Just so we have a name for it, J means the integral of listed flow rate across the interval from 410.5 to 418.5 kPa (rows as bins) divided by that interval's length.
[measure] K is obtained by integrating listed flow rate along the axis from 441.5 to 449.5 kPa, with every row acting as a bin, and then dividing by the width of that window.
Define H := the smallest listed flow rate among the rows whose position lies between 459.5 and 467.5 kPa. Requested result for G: 1.4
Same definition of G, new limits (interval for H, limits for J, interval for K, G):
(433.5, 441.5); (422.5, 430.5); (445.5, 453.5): 1.1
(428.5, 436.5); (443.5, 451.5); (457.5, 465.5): 1.3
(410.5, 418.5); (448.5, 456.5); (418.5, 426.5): 0.8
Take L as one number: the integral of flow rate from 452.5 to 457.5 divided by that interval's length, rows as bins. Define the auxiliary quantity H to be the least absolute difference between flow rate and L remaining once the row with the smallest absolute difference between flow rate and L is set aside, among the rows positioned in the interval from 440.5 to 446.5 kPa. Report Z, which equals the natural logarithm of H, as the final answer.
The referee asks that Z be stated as 1.63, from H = 5.1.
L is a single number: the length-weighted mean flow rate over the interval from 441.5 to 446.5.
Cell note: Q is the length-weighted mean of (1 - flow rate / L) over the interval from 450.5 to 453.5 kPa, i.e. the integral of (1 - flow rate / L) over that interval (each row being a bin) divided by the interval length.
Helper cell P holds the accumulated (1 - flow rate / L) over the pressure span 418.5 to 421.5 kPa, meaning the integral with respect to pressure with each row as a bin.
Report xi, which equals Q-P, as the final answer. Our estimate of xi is 0.3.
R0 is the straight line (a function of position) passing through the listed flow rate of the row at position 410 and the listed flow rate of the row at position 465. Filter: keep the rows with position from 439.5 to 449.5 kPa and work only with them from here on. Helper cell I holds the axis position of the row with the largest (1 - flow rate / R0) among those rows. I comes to 443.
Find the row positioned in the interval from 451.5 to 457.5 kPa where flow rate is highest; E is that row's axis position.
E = 453 kPa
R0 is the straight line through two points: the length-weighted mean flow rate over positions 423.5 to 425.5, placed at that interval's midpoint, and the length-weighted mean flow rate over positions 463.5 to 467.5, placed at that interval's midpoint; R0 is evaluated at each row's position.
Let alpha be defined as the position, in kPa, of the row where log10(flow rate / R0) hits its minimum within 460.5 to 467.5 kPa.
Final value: 465 kPa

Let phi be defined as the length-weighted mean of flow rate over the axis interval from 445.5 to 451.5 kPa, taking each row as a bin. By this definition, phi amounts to 24.5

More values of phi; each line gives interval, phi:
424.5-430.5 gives 25.3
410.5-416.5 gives 26.3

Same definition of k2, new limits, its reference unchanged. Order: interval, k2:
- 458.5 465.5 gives 465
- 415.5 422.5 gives 416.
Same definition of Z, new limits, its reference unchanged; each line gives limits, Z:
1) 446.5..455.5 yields -0.48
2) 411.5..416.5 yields 1.81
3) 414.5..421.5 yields 1.71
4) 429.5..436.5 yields 1.47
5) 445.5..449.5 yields 1.76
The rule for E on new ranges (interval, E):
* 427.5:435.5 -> 430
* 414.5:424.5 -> 420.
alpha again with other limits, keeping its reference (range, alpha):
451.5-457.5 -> 457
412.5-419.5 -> 416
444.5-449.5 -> 445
